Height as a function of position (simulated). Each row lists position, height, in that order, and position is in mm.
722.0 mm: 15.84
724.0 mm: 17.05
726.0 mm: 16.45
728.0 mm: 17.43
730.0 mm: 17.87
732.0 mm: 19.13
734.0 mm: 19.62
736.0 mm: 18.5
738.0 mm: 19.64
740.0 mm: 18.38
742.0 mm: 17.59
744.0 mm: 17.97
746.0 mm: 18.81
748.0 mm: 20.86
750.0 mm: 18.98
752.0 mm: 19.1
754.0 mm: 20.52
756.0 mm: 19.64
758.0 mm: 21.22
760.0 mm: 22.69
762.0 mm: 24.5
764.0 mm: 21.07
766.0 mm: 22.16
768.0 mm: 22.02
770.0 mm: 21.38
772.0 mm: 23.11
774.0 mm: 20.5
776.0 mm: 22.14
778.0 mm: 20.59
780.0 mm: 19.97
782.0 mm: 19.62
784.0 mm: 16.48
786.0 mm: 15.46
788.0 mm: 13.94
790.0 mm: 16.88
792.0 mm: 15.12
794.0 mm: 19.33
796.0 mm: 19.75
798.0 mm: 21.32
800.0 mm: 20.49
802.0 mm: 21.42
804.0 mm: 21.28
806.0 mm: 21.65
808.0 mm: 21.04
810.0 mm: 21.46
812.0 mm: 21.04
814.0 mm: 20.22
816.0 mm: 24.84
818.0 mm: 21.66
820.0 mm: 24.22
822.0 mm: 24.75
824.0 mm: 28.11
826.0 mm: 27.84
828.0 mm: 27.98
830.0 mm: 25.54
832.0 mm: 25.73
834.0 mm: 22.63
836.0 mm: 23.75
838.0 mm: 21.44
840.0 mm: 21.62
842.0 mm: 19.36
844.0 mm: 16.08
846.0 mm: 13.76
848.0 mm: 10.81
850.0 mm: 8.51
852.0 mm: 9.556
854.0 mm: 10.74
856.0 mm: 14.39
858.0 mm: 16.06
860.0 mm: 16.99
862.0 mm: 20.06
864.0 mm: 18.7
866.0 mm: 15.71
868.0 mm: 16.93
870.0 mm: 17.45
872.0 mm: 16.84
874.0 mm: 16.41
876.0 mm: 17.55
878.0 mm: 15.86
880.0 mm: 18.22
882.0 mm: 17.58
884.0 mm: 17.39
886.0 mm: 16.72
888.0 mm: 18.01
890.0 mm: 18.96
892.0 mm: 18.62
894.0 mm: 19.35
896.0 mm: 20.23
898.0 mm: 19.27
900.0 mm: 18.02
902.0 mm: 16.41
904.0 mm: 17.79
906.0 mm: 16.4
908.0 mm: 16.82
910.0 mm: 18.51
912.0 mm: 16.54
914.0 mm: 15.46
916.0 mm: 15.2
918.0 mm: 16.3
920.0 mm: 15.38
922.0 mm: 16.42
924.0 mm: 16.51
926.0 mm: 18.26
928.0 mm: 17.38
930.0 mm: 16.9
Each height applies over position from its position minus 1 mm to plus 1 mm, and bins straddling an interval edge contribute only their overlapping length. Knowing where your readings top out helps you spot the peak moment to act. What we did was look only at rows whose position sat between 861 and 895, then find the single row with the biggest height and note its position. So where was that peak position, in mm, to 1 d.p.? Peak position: 862.0 mm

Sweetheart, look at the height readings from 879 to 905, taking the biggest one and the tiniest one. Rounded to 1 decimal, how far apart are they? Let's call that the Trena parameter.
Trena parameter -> 3.8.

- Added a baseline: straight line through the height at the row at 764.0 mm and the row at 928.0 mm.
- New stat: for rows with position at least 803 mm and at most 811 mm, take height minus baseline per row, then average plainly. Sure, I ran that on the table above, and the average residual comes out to 1.3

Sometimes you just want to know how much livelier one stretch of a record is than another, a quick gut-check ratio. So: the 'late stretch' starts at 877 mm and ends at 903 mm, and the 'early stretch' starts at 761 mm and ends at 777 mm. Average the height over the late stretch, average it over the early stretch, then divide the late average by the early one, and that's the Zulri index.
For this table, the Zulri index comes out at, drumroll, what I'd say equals 0.82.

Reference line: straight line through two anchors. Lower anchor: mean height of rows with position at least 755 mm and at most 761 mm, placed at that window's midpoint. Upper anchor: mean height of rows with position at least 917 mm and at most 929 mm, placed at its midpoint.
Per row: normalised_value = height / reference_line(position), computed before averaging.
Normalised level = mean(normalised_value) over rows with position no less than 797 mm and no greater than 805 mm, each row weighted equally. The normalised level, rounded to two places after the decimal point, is 1.06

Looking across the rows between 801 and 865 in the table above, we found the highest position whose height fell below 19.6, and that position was 864.0 mm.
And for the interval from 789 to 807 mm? 794.0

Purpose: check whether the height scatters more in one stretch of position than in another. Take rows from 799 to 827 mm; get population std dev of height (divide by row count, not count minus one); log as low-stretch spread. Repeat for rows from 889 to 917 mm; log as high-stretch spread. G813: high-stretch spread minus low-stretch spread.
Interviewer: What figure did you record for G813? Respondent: -1.0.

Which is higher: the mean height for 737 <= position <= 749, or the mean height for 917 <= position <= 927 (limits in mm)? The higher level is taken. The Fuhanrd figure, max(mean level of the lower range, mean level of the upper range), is 18.9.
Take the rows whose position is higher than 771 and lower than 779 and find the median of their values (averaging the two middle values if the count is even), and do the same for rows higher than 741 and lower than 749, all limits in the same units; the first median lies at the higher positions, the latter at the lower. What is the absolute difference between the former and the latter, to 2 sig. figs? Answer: 3.0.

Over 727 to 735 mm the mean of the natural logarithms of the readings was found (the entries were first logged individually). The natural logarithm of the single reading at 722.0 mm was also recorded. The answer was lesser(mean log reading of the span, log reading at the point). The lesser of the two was 2.76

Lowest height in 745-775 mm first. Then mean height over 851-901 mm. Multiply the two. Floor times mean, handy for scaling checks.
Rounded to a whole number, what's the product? 320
